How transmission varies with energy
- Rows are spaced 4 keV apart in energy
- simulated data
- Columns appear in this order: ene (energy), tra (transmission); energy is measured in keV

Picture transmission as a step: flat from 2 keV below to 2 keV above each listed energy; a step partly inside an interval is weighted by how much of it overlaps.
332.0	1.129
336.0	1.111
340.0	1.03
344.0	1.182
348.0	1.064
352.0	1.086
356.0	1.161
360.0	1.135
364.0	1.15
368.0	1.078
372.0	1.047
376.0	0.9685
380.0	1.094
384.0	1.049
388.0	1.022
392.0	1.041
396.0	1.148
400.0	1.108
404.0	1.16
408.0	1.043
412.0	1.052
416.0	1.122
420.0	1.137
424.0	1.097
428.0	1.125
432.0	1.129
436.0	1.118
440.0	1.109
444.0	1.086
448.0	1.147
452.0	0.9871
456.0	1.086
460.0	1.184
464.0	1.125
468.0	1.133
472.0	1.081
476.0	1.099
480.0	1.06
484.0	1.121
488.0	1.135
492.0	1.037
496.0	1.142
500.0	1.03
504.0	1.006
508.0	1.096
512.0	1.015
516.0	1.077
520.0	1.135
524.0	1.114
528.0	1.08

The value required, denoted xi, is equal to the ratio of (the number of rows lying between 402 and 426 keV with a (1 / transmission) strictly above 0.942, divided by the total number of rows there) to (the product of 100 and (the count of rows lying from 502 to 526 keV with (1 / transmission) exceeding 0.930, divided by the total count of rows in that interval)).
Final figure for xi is 0.010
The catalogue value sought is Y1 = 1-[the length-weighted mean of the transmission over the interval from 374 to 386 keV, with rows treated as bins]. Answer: -0.037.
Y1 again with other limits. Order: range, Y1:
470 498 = -0.096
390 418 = -0.096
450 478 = -0.099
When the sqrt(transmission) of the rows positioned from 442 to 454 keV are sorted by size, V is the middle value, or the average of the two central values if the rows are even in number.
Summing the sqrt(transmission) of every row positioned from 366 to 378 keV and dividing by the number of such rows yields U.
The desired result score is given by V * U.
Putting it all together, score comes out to 1.06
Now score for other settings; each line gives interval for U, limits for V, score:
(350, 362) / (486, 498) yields 1.13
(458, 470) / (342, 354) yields 1.12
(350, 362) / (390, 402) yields 1.12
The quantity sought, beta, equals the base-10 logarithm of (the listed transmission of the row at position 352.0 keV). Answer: 0.036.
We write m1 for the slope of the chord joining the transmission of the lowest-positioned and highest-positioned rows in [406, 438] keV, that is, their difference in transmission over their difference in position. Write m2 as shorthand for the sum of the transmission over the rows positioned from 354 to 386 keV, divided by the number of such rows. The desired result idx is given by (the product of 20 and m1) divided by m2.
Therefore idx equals 0.049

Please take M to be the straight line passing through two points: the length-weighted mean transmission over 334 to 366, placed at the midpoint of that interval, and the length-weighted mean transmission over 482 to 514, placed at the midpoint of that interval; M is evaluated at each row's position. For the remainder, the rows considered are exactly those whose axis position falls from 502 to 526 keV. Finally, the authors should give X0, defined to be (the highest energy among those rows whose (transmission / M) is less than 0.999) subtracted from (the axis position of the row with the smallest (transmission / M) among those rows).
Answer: -8 keV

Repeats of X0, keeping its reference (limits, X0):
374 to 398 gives -16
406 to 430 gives -4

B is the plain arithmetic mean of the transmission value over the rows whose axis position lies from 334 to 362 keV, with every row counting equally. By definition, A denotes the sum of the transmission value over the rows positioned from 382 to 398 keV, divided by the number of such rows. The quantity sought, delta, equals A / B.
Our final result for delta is 0.96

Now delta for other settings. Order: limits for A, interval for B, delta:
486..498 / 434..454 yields 1.01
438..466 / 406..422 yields 1.01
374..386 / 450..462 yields 0.96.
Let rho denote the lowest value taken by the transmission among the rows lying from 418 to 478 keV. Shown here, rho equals 0.9871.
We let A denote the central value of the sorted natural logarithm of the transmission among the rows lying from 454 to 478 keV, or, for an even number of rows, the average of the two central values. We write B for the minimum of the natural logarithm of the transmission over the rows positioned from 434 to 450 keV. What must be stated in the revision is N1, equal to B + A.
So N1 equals 0.19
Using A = 0.106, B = 0.08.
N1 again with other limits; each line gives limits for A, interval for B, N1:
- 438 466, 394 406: 0.21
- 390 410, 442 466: 0.09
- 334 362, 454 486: 0.16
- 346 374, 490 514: 0.09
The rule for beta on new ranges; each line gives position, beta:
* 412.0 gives 0.022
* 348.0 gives 0.027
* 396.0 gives 0.060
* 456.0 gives 0.036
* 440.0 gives 0.045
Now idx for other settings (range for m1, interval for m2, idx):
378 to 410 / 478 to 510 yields -0.034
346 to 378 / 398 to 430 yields -0.062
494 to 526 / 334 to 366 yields -0.018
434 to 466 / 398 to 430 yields 0.005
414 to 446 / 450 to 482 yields -0.023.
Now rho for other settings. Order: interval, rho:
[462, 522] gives 1.006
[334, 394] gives 0.9685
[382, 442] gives 1.022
